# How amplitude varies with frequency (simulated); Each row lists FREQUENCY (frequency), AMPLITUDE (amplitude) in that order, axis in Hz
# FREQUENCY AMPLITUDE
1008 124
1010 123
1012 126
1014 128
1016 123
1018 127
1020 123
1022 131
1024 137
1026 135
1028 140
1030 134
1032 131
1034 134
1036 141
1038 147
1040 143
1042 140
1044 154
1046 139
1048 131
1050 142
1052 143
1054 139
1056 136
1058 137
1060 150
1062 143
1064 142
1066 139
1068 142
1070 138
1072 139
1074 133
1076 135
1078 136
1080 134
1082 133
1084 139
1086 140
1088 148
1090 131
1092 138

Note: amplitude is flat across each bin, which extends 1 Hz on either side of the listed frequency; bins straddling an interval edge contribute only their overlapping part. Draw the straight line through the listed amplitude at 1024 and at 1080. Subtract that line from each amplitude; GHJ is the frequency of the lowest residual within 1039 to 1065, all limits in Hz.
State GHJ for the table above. 1048 Hz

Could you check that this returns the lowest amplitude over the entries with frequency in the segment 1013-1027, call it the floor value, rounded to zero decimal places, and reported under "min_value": 123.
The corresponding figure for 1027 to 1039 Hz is 131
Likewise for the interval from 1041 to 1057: 131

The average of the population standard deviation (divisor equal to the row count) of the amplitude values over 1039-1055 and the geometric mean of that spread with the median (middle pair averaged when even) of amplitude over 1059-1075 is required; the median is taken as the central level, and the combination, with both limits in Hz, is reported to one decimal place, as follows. 17.5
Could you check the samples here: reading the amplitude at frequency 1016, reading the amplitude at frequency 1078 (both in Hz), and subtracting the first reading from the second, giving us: 13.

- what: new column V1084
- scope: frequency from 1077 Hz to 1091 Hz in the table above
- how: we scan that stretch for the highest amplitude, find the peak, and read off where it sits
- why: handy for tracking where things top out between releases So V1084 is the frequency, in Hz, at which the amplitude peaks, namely 1088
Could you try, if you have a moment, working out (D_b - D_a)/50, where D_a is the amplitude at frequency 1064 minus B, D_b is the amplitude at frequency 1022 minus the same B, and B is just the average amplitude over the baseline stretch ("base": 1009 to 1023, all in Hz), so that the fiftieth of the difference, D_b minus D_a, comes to -0.22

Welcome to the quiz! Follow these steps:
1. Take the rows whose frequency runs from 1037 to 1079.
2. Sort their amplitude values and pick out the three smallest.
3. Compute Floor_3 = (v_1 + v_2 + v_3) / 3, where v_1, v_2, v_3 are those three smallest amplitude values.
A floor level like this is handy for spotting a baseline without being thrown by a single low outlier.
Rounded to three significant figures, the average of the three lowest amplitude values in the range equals 133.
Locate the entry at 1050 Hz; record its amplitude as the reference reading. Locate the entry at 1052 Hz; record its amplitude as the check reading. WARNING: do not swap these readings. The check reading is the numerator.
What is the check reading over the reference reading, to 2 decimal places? 1.01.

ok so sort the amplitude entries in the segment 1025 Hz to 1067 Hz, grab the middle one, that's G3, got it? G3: 140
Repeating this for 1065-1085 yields 137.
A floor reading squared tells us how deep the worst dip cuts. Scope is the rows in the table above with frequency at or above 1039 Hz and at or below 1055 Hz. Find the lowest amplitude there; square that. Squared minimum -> 17161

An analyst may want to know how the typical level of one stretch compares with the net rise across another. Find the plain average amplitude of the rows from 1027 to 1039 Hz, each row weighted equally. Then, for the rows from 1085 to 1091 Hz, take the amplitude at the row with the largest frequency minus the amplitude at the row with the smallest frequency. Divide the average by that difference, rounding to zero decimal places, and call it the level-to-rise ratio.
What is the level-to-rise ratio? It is -15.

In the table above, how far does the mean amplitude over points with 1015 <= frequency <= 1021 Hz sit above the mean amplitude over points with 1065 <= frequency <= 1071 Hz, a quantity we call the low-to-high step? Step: -15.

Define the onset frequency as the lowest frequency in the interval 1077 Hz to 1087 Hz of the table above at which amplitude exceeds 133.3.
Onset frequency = 1078 Hz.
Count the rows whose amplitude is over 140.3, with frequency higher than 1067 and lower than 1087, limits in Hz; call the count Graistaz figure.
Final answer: 1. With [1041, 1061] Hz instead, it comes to 4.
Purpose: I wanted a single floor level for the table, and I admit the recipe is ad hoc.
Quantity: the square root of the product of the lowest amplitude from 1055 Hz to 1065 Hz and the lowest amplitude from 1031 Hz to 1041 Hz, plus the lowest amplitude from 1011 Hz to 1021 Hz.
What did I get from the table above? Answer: 256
